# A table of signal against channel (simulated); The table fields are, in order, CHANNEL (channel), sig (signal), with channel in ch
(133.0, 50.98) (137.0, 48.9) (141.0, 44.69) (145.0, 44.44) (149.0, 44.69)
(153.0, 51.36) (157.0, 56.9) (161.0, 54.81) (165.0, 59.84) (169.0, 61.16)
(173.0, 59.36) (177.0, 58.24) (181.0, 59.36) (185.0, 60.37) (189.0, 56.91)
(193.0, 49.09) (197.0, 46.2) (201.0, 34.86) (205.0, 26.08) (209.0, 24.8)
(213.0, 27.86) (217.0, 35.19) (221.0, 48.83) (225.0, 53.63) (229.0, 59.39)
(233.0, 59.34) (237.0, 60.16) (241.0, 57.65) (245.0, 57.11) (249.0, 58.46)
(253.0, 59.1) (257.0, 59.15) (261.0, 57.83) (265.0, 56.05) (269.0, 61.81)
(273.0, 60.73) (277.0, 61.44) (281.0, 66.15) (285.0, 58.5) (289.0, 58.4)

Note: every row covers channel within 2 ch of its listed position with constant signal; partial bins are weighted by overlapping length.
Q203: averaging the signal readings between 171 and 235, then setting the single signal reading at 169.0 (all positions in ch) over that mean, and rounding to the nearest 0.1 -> 1.3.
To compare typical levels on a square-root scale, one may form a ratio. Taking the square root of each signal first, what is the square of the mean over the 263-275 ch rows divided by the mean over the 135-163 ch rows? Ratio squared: 1.21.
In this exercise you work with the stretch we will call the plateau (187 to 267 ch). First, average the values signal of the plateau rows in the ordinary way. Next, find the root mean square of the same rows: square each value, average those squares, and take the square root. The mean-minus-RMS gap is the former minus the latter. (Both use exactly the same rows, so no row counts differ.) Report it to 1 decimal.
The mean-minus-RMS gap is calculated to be -1.5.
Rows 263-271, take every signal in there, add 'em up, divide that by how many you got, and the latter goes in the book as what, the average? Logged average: 58.9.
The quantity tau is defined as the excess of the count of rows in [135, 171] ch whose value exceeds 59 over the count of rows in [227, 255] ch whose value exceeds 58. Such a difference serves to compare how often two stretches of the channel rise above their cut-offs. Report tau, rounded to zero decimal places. -3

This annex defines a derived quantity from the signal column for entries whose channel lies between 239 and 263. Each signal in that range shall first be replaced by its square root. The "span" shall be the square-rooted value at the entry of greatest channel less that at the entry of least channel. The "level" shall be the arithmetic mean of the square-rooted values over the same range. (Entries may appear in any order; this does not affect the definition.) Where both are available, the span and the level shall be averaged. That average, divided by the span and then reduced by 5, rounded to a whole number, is 318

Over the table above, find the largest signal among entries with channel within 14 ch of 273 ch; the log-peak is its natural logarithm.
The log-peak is 4.19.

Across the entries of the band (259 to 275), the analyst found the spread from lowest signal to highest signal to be 5.8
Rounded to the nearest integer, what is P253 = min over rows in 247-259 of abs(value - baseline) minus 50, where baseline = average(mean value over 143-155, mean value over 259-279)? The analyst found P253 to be -45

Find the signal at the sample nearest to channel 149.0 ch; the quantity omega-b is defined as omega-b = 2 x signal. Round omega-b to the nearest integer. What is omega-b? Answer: 89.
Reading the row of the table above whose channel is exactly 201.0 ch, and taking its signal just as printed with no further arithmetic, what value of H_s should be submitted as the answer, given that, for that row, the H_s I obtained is 34.86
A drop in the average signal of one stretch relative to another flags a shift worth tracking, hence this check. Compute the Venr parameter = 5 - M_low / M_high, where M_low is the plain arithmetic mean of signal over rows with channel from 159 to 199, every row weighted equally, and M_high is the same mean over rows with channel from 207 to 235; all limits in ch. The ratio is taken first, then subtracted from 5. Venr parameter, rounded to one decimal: 3.7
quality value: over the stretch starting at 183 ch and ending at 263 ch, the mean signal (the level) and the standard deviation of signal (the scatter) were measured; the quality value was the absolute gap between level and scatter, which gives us 37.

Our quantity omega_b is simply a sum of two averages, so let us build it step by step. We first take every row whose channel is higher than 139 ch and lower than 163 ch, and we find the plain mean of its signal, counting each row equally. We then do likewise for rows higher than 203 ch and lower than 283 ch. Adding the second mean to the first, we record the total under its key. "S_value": 102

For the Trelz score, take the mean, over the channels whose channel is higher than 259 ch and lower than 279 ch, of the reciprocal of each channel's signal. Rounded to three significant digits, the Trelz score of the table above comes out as 0.0168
